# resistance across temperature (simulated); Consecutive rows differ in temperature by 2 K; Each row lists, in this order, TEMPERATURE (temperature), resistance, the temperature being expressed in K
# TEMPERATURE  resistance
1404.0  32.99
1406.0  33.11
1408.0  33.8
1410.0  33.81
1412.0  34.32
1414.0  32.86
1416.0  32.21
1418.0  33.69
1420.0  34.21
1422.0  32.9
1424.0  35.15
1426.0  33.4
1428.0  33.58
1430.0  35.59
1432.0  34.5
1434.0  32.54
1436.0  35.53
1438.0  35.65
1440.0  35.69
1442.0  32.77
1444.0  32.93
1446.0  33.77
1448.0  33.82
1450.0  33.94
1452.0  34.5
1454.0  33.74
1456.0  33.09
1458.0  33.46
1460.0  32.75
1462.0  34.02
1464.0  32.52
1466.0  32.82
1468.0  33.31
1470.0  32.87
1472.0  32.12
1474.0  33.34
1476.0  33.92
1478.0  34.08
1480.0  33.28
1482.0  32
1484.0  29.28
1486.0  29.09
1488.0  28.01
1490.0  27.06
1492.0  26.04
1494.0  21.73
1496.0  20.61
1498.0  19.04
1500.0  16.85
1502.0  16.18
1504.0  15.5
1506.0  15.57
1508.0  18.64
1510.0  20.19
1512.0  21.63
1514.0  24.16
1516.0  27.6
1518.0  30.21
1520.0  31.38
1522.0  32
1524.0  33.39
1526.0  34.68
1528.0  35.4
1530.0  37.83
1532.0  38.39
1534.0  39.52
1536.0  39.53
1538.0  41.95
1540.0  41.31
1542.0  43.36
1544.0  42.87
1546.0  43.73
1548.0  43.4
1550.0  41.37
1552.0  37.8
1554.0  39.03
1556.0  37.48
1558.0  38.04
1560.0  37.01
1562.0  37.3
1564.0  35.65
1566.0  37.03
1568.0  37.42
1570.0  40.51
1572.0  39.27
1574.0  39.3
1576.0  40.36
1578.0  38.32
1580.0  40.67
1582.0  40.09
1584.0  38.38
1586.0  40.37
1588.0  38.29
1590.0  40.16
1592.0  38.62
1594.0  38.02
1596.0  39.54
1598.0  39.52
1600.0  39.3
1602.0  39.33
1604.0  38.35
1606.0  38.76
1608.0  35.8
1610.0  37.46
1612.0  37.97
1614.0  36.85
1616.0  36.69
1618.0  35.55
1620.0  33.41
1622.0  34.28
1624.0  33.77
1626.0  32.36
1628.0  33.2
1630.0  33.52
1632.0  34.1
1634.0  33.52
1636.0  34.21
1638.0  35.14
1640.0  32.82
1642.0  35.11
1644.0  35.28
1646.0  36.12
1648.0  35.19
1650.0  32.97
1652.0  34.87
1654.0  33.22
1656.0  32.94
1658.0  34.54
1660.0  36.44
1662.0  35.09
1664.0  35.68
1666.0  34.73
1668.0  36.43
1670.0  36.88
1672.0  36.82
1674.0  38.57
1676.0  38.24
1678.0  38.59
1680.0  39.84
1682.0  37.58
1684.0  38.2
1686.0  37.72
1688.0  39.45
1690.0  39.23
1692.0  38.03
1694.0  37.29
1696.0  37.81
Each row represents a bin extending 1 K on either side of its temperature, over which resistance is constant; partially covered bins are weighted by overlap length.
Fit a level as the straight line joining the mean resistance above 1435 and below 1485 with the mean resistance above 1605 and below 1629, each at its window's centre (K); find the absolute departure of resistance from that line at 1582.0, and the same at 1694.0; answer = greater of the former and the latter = 5.0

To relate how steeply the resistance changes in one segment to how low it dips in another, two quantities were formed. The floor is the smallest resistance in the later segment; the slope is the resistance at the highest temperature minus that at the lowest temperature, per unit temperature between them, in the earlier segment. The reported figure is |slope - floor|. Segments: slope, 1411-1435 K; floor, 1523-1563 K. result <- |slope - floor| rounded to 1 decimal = 33.5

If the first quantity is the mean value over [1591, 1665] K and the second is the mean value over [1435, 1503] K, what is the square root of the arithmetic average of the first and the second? 5.76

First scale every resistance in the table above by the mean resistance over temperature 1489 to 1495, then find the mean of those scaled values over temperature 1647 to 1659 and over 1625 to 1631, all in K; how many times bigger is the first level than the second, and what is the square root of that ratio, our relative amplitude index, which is 1.01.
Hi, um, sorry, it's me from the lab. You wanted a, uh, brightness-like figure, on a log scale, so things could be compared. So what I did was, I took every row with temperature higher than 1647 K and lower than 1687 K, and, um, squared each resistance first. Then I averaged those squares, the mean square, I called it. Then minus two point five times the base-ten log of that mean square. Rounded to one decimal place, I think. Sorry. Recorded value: -7.8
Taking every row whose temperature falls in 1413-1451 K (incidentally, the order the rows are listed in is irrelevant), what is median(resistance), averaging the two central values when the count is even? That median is 34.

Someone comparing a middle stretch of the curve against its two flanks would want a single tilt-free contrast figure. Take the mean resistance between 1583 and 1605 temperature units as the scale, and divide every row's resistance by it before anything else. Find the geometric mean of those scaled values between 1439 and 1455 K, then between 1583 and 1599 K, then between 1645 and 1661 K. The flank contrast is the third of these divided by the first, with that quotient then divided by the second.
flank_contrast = 1.02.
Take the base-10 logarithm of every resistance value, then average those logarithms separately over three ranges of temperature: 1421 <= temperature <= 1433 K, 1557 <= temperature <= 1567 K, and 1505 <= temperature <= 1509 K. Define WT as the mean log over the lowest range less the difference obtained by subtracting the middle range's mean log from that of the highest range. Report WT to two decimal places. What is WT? 1.20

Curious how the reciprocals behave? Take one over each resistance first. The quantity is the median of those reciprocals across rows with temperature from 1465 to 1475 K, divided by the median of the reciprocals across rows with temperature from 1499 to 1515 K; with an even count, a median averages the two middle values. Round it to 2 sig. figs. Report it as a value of 0.54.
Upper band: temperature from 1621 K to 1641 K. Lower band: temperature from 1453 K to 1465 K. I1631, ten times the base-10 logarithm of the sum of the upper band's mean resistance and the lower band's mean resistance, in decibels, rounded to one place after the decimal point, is 18.3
